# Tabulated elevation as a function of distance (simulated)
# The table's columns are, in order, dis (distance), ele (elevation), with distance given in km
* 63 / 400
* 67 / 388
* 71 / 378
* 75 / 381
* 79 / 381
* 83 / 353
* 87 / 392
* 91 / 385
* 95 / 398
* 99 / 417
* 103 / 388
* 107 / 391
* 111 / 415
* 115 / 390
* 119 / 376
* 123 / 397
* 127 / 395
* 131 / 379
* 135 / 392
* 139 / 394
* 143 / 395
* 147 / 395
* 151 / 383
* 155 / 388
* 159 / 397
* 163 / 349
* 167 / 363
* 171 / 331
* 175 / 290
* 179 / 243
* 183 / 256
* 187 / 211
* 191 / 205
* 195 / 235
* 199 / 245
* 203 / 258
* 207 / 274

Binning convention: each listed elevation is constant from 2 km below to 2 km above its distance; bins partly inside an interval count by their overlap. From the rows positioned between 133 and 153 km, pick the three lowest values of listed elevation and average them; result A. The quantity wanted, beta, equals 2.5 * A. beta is 974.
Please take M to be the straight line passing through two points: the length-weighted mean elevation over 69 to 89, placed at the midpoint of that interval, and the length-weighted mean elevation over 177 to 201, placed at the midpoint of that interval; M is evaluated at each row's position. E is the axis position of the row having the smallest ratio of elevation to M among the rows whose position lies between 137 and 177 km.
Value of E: 175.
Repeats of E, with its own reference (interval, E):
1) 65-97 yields 83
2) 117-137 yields 119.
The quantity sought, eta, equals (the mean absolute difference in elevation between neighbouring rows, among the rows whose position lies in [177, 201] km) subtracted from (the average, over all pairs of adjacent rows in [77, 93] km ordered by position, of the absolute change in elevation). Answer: 4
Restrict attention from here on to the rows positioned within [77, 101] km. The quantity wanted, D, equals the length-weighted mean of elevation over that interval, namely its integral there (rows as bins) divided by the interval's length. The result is 388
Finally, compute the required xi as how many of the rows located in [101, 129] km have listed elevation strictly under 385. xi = 1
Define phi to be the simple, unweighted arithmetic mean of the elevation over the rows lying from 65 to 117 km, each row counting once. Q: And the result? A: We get 389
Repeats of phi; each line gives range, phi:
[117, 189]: 352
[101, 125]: 393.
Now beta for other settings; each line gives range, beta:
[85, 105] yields 971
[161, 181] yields 720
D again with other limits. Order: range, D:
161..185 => 305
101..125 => 393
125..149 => 392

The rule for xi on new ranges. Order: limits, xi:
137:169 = 3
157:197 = 9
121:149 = 1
